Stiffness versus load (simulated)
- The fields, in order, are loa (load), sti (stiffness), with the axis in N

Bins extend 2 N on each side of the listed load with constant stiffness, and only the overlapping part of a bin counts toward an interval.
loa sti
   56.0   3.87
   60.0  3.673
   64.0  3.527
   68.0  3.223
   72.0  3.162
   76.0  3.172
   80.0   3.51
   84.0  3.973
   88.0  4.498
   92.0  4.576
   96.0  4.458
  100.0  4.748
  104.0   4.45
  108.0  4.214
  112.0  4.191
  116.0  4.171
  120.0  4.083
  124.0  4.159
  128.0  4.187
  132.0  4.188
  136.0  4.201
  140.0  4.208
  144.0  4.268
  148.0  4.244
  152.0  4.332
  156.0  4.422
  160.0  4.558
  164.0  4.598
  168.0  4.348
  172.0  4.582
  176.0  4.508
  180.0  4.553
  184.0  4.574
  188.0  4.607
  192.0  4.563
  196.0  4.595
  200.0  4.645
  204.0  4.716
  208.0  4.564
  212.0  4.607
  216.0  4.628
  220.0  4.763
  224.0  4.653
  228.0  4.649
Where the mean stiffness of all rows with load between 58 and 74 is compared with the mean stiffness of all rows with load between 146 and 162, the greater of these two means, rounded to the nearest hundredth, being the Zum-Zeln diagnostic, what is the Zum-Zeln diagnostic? 4.39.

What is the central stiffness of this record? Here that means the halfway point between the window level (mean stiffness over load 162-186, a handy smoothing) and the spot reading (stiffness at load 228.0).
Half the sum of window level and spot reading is 4.6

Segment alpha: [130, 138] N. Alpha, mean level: 4.19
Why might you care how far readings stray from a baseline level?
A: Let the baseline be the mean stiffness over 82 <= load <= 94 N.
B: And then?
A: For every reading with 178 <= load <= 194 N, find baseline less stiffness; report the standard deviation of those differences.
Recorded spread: 0.02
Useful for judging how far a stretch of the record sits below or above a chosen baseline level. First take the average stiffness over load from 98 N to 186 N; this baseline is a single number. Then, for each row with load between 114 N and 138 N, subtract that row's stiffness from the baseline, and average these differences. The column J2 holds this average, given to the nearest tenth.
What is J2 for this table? 0.2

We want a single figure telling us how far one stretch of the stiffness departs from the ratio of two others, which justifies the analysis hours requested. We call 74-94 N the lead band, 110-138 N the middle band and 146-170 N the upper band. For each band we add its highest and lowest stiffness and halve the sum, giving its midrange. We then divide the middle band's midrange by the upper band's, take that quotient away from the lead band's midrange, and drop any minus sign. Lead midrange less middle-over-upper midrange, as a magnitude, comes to 2.9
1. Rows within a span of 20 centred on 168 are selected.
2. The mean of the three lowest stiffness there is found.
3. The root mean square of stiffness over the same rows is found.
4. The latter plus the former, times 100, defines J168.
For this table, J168 899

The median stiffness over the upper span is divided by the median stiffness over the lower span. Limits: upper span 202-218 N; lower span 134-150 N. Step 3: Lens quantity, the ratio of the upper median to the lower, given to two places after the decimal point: 1.09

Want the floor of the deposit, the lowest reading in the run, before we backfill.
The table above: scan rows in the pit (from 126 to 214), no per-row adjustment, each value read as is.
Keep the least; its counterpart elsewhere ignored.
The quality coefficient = 4.187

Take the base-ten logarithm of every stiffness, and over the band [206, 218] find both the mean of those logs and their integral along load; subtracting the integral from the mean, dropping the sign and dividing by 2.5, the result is 2.92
